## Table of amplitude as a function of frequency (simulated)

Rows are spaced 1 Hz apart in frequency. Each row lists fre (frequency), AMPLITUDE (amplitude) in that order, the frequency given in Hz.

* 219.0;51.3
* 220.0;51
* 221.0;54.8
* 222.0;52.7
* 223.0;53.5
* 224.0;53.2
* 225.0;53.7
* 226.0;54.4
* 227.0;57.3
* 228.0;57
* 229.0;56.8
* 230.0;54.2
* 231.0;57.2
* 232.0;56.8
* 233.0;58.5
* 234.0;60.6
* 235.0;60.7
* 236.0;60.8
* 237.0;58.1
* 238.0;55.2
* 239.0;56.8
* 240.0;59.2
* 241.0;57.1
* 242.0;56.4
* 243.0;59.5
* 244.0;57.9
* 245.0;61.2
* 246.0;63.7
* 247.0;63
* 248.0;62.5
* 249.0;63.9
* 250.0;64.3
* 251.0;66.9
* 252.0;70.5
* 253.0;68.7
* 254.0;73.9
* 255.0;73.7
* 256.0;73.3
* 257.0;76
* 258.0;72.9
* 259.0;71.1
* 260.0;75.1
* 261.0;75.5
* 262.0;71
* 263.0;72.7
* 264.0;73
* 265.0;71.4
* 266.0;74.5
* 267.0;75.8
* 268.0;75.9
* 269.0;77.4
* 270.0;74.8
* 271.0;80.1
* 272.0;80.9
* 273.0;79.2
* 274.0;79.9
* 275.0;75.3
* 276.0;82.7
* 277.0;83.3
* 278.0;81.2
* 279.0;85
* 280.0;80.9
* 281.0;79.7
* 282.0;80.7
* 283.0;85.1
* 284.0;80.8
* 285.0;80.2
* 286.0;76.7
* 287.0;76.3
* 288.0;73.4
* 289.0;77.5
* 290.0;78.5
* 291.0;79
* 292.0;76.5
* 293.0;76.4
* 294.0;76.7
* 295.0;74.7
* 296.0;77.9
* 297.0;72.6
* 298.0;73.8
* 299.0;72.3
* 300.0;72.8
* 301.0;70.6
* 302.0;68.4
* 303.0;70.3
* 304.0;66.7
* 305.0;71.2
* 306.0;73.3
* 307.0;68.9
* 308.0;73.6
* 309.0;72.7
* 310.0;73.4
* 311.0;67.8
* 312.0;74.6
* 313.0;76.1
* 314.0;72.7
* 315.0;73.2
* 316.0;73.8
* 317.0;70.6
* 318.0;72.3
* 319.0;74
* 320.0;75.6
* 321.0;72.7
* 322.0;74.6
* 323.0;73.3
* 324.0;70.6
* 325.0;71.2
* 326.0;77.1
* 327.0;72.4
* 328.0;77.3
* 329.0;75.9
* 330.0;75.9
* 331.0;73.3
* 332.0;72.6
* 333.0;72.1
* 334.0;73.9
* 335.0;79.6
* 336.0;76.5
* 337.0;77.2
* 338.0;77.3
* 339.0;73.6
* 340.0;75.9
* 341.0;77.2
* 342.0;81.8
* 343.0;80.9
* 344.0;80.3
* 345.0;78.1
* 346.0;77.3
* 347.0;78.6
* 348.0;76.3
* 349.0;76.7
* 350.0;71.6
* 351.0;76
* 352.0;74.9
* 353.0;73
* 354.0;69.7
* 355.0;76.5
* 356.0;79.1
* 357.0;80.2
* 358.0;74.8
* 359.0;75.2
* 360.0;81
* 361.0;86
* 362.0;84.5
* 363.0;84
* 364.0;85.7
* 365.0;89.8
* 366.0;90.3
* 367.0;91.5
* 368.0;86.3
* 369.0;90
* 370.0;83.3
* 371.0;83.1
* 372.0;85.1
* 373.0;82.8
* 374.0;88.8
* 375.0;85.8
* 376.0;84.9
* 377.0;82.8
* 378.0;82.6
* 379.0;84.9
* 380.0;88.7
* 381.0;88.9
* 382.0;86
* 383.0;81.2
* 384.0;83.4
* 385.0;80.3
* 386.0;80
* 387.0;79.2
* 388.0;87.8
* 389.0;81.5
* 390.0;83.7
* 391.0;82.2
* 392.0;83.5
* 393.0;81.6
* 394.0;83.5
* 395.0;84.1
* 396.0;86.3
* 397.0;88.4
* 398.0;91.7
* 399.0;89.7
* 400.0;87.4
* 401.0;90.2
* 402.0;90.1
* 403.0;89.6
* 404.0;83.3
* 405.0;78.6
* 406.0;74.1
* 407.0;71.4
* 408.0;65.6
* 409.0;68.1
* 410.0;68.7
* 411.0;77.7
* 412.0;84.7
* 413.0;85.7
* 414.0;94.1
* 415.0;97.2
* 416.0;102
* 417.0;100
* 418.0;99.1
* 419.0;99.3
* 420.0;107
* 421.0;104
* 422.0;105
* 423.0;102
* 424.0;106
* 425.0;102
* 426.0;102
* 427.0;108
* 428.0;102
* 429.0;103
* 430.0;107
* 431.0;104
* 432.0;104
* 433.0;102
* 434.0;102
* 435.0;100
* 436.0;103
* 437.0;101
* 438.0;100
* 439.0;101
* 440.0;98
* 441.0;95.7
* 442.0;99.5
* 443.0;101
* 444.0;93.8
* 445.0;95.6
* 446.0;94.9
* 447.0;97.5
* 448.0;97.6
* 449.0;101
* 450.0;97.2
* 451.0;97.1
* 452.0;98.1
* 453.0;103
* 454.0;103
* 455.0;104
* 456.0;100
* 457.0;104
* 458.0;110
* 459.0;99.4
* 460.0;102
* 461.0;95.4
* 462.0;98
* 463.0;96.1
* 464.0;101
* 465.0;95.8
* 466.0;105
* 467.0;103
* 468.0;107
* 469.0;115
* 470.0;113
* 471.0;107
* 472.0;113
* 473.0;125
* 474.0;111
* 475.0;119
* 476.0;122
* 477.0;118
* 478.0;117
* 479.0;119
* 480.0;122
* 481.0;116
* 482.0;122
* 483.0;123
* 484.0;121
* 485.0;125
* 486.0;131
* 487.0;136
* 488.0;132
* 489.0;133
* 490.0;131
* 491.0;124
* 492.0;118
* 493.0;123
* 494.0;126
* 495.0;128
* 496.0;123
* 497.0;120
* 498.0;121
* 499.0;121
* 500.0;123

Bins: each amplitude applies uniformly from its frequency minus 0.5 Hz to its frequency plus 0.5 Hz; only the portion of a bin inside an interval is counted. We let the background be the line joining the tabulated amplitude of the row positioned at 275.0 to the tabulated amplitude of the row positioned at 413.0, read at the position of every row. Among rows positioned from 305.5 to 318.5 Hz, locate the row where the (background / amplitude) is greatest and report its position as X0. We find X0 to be 311.0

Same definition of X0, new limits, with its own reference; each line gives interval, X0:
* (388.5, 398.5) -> 393.0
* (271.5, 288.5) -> 288.0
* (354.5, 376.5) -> 358.0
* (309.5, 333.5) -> 311.0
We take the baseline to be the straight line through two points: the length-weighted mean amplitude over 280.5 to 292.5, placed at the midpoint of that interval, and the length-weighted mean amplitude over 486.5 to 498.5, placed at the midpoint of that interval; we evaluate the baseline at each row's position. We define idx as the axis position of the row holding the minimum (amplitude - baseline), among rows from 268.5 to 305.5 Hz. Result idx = 304.0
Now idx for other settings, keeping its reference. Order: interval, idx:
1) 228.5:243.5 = 238.0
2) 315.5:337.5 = 333.0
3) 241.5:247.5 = 242.0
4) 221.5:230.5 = 230.0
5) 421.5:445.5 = 444.0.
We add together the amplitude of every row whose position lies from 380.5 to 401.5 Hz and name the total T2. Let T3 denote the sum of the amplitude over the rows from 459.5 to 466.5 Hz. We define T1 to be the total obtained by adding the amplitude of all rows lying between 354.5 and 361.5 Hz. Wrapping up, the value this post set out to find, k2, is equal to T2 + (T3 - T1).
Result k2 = 1921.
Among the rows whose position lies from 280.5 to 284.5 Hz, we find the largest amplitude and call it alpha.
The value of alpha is 85.1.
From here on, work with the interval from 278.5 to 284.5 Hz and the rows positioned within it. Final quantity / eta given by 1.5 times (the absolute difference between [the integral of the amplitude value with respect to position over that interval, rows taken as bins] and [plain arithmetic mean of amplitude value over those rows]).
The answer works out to 615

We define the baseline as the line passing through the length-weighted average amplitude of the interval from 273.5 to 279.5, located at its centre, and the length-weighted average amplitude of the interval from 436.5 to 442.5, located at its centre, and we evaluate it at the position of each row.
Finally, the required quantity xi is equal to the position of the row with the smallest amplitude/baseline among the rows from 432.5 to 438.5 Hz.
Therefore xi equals 438.0 Hz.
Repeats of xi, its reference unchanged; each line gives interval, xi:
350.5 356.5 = 354.0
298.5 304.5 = 304.0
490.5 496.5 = 492.0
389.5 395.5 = 393.0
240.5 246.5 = 242.0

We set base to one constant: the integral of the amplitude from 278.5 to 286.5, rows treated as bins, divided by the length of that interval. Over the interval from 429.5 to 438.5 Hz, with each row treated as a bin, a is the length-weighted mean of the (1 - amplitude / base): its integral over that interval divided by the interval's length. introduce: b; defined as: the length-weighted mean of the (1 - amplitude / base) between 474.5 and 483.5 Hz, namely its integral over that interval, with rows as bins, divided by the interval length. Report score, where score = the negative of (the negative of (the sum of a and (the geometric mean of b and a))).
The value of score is 0.09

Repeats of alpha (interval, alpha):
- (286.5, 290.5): 78.5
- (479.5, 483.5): 123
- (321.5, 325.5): 74.6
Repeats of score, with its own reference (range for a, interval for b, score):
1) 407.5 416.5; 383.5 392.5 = 0.00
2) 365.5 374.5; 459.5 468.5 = 0.06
